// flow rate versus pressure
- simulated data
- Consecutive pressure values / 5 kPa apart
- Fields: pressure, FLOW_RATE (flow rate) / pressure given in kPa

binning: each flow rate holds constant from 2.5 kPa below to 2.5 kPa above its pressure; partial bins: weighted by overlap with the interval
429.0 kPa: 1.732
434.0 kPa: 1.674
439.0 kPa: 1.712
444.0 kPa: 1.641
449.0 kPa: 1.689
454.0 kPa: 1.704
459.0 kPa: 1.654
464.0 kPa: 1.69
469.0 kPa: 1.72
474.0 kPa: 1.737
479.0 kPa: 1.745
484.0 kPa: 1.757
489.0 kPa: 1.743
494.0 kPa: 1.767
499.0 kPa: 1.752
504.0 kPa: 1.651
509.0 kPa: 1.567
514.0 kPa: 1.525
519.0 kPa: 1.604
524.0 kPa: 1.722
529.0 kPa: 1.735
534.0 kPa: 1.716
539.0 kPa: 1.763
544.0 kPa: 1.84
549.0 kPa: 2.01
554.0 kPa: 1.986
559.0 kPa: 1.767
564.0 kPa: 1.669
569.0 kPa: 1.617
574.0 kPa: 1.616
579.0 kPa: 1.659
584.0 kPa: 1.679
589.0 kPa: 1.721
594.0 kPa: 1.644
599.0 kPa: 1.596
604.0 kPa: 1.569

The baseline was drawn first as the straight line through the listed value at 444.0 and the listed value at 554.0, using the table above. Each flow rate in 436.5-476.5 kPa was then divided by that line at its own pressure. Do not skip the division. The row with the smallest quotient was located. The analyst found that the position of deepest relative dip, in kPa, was 459.0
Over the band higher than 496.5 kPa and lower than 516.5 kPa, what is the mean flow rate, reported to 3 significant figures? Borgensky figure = 1.62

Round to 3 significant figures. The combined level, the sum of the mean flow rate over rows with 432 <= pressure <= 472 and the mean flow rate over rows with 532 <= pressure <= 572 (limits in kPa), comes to 3.48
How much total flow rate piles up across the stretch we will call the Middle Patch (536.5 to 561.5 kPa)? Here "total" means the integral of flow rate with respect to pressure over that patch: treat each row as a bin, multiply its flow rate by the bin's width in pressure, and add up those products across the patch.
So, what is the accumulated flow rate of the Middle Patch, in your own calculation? 47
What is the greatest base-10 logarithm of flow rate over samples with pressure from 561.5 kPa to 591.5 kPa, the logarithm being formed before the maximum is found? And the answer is 0.236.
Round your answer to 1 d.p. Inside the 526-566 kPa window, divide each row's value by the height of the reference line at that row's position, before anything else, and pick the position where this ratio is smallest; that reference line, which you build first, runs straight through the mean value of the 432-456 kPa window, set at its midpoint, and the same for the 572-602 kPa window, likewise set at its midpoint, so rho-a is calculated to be 564.0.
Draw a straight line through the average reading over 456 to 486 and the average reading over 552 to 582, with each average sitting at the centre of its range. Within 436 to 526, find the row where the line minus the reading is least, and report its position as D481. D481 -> 494.0 kPa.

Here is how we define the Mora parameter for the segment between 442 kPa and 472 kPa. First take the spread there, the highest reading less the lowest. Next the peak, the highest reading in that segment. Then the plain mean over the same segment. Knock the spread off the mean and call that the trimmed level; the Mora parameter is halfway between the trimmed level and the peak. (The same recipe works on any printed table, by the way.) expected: 1.66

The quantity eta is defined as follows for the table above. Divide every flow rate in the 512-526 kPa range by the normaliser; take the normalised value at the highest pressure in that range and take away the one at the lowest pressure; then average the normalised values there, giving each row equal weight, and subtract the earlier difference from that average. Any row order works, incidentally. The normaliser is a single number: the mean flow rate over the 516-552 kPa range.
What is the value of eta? 0.80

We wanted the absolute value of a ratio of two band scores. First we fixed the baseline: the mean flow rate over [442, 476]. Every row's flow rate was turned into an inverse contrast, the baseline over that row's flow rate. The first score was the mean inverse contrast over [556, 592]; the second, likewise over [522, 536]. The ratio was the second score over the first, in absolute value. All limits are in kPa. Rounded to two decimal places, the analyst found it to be 0.97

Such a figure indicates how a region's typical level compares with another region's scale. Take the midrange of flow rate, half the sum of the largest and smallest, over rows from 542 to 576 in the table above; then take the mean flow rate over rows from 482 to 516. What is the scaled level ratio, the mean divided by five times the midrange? 0.185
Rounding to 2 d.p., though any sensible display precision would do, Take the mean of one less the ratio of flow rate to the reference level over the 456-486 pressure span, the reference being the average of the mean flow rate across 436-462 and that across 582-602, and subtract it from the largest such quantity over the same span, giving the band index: 0.04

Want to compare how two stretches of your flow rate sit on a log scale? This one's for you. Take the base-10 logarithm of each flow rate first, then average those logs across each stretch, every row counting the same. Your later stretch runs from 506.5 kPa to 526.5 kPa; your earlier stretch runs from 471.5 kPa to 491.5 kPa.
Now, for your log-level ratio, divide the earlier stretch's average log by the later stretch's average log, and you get 1.18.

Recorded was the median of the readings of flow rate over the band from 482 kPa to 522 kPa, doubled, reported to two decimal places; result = 3.39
